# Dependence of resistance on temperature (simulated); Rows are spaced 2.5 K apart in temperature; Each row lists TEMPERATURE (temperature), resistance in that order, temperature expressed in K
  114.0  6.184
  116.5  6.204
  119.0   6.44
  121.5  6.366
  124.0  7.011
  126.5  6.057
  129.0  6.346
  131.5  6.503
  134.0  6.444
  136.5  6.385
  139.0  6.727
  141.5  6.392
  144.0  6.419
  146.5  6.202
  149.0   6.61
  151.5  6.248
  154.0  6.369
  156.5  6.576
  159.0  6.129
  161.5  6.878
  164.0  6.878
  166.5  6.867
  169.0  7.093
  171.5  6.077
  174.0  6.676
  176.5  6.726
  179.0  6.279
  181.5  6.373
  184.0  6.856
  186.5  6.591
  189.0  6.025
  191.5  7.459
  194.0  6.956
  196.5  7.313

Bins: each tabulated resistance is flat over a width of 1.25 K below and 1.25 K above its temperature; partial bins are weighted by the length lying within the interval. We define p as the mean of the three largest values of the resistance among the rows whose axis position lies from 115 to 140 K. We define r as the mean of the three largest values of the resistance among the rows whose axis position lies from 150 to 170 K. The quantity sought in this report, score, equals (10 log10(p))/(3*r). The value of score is 0.398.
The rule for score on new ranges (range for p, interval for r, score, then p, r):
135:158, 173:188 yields 0.406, 6.64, 6.75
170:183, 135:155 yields 0.415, 6.59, 6.59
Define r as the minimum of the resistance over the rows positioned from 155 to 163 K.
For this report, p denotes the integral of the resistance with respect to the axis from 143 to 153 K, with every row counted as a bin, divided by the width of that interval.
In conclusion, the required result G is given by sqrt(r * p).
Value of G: 6.25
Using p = 6.37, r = 6.129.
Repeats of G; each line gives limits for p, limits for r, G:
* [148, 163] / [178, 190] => 6.24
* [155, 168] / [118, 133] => 6.36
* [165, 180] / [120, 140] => 6.34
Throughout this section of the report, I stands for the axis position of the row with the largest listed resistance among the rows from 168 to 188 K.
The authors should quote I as 169.0 K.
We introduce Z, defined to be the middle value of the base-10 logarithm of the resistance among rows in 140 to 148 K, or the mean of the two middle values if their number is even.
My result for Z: 0.806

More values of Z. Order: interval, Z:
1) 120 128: 0.804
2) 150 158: 0.804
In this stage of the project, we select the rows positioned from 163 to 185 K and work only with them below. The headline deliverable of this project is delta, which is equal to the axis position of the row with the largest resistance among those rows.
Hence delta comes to 169.0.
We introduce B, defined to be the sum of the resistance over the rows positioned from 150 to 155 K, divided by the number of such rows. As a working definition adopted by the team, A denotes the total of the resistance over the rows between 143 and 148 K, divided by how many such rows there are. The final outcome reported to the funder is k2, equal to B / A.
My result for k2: 1.00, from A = 6.31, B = 6.31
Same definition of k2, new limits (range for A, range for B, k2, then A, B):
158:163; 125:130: 0.95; 6.50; 6.20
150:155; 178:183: 1.00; 6.31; 6.33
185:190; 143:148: 1.00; 6.31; 6.31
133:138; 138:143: 1.02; 6.41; 6.56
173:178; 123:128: 0.98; 6.70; 6.53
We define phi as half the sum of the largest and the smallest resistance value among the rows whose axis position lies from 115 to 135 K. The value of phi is 6.53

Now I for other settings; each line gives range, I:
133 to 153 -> 139.0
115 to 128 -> 124.0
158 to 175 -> 169.0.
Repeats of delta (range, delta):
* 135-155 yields 139.0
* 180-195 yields 191.5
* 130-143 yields 139.0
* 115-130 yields 124.0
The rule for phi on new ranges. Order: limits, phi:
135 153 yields 6.46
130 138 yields 6.44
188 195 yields 6.74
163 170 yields 6.98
